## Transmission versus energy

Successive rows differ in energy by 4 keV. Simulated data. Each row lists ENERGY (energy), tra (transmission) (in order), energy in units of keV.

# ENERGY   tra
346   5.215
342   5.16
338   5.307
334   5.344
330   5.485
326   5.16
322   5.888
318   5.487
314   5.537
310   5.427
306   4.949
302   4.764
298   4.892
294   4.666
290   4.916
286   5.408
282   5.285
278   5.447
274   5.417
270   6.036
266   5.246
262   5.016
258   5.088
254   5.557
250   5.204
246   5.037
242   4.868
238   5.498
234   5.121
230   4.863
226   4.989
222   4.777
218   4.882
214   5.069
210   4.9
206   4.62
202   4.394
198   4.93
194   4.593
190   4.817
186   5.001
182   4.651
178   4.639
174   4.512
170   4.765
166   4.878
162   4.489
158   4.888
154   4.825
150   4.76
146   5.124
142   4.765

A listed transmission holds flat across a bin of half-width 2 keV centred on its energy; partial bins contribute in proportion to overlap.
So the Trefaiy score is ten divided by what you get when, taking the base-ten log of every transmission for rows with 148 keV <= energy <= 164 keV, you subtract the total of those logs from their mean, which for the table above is -5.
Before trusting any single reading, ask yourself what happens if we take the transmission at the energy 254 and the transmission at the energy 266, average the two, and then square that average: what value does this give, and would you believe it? 29.2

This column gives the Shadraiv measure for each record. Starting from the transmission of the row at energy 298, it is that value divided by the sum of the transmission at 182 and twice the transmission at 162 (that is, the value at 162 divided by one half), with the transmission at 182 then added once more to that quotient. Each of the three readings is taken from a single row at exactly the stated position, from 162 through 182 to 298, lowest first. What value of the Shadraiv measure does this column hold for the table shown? 5.01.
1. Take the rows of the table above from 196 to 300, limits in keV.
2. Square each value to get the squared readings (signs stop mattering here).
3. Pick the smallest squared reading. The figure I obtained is 19.3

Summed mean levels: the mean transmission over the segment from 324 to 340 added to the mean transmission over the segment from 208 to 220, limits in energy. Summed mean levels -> 10.3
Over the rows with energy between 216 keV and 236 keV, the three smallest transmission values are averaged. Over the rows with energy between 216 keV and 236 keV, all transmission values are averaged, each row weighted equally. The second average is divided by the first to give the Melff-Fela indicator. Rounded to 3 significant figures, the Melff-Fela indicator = 1.02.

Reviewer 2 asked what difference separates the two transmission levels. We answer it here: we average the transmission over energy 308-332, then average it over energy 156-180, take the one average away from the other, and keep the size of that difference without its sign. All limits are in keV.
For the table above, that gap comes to 0.8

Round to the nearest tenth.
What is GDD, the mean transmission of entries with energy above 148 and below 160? 4.8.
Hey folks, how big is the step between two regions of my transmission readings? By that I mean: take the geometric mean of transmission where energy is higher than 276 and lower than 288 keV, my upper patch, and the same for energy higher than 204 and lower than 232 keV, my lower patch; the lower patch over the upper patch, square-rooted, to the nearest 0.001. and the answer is 0.951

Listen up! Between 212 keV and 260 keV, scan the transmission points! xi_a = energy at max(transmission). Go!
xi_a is 254 keV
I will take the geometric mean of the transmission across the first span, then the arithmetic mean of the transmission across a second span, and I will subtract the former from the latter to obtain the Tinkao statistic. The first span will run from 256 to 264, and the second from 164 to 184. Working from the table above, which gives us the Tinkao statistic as -0.36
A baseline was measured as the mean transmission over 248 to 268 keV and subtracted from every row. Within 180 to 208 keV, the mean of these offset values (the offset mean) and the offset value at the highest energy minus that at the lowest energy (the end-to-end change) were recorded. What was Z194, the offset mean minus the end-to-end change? -0.48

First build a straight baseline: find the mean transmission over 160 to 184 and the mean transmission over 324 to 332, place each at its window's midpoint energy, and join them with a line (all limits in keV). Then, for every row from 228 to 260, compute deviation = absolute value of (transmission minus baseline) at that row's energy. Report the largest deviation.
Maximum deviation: 0.56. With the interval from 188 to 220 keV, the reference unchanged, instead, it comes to 0.39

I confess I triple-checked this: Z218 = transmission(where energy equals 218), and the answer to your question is 4.882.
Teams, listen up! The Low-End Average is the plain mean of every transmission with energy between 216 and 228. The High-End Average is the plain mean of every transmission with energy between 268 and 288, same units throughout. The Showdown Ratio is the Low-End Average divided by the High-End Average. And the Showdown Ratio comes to 0.88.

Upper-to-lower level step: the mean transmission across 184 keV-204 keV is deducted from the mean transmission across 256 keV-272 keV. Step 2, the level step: 0.60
